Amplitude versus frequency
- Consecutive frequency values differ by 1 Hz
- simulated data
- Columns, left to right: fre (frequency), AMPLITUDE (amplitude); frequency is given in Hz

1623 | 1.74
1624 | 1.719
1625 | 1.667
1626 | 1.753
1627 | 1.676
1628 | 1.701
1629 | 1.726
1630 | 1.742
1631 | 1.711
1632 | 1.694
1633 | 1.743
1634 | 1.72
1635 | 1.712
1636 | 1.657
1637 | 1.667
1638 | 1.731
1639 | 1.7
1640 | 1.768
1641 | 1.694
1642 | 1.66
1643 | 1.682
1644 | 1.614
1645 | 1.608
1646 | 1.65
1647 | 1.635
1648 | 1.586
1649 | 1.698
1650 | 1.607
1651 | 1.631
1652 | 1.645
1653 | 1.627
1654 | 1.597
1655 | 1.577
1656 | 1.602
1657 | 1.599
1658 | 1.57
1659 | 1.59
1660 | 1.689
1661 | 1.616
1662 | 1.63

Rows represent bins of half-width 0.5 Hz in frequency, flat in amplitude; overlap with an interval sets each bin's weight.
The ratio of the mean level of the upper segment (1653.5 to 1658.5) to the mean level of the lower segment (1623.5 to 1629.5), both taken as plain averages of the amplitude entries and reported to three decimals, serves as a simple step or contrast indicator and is 0.931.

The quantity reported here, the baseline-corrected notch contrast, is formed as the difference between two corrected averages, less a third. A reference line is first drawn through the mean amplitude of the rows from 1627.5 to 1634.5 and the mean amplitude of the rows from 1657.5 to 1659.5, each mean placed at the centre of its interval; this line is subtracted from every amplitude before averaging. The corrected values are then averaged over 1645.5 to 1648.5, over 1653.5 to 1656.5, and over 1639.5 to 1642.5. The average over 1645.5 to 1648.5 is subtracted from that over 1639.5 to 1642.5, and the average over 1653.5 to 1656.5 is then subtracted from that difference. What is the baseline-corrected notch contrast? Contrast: 0.059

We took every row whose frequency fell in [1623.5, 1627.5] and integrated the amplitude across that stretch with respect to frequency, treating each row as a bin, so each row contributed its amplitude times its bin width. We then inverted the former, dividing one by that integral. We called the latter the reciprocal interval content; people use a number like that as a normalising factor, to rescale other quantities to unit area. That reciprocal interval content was 0.147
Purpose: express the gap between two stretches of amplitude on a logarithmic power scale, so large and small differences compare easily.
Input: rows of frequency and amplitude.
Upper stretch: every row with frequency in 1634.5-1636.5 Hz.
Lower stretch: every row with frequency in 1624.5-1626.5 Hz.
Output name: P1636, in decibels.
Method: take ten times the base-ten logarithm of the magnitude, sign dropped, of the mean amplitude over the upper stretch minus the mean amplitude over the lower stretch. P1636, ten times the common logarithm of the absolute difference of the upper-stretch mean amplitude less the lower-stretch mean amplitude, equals -16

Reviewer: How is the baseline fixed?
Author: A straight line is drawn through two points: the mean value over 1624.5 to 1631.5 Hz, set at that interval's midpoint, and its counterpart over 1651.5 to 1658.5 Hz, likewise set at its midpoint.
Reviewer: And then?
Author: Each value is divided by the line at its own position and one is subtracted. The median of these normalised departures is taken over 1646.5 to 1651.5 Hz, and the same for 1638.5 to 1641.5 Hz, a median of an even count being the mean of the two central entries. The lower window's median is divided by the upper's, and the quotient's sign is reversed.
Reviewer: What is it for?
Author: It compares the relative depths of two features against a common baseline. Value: -78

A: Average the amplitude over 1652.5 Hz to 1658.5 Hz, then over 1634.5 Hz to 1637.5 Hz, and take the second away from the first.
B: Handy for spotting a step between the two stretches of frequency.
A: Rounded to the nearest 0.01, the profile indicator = -0.08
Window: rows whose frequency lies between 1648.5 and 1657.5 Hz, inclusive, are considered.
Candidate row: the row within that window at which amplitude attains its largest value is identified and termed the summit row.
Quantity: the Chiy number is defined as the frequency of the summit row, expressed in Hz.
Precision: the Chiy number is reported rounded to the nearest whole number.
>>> 1649 Hz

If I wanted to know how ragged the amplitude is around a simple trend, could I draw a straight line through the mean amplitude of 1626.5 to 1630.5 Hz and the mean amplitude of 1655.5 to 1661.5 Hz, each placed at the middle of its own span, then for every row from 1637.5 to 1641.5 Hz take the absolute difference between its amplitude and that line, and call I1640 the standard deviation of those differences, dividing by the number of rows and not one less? 0.029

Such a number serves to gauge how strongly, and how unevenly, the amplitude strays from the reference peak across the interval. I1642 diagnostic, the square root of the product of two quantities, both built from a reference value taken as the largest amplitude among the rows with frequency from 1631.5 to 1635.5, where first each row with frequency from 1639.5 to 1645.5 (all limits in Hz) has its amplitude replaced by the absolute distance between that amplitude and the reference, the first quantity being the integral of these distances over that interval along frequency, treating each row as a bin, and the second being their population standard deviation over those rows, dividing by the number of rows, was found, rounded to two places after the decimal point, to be 0.14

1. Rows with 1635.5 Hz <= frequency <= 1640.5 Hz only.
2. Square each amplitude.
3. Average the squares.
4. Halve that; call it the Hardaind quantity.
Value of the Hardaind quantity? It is 1.45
